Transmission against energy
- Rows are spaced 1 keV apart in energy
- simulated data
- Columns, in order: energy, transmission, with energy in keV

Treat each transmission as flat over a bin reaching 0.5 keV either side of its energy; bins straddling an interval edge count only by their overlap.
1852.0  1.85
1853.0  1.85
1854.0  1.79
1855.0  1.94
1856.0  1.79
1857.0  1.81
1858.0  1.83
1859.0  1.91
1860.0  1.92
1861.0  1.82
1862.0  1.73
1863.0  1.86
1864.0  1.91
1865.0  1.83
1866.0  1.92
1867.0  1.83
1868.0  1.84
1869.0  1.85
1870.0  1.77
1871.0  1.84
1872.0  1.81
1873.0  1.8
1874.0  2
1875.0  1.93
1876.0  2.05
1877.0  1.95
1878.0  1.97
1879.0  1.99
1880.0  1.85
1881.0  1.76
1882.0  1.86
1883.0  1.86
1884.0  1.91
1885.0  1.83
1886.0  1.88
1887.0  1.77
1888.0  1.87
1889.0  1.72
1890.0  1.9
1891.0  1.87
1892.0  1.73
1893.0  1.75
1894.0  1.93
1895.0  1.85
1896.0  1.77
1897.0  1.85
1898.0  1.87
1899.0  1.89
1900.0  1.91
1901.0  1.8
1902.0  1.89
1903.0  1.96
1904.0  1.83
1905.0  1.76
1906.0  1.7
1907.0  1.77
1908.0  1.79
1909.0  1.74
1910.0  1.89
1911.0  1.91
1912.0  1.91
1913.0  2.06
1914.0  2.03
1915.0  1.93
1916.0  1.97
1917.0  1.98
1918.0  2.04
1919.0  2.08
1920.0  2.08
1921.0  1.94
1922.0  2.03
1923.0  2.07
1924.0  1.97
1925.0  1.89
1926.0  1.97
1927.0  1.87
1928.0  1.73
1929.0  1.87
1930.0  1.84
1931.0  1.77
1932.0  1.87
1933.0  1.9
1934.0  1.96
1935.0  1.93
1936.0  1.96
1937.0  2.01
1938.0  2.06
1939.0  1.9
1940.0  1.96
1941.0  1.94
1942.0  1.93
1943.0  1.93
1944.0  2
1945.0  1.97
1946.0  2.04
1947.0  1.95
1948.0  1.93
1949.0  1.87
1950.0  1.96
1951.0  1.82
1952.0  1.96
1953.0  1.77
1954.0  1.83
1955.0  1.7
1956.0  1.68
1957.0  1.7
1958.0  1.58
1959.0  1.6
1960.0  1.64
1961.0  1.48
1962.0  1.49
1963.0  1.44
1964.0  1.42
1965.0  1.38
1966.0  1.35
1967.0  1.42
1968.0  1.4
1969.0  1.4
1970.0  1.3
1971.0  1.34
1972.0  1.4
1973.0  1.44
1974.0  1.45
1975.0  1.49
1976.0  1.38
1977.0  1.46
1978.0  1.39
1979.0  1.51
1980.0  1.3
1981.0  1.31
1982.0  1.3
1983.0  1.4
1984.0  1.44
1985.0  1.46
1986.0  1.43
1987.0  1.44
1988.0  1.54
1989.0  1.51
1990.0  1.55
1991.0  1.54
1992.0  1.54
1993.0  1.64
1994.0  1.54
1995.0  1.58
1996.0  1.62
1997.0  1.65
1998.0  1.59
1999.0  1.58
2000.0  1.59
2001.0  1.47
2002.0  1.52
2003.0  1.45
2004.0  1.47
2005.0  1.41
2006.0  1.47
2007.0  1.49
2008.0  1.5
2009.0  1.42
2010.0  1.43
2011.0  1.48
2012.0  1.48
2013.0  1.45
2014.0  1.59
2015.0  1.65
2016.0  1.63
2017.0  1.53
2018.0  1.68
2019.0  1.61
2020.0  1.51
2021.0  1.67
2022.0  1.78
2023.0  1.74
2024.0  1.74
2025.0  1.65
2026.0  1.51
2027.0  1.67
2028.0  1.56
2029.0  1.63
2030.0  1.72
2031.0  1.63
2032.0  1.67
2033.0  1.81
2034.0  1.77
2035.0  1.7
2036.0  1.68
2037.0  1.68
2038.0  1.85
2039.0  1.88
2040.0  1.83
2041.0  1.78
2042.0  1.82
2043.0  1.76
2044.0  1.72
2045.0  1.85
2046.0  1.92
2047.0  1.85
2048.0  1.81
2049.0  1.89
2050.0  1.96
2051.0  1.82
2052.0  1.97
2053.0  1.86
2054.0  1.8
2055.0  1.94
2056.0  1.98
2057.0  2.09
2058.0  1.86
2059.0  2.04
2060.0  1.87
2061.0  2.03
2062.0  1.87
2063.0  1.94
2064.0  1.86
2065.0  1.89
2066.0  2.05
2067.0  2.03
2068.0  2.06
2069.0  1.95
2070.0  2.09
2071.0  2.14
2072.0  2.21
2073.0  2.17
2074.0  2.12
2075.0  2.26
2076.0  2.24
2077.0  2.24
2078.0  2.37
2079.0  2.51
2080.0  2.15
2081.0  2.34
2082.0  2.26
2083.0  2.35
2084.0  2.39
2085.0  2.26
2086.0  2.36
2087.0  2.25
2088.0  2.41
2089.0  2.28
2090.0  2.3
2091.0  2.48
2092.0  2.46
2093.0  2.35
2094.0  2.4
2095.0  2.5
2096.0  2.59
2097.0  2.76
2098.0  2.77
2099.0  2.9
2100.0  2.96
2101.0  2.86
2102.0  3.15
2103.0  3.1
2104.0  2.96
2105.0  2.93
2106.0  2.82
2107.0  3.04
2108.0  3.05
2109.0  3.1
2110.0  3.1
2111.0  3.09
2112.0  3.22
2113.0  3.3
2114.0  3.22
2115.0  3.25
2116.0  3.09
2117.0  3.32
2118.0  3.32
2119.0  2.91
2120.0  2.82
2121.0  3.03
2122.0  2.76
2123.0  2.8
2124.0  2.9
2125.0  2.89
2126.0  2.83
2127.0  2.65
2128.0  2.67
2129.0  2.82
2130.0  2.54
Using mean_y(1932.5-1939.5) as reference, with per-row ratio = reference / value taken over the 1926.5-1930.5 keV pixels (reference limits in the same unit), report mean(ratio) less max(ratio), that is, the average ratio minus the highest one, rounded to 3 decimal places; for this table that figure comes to -0.059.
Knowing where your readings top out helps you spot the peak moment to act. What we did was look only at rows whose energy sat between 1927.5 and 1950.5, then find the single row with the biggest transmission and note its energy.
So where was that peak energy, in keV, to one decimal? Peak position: 1938.0 keV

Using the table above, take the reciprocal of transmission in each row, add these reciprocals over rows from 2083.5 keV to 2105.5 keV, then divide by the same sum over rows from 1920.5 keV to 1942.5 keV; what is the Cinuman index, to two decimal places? 0.75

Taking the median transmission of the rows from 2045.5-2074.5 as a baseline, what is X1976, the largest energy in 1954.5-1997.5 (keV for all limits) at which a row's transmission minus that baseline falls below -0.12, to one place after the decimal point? 1997.0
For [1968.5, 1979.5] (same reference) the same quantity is 1979.0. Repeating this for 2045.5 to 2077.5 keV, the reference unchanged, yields 2054.0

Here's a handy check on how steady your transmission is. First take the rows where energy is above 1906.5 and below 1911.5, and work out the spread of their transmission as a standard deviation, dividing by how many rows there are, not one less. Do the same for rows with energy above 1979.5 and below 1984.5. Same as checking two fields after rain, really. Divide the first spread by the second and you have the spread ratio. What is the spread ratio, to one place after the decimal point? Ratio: 1.2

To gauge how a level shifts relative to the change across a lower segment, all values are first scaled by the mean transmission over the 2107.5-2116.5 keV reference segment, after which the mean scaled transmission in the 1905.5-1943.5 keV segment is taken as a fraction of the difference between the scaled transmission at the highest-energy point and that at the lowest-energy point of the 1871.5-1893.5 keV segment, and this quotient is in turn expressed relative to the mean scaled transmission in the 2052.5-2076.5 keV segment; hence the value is -50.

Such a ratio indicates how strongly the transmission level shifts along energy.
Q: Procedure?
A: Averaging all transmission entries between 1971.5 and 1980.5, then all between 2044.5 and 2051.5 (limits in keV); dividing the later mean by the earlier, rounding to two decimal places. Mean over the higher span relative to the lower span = 1.31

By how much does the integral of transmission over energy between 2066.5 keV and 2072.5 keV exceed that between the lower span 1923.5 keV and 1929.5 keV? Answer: 1.2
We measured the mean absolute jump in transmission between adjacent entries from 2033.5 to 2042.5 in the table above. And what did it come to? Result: 0.05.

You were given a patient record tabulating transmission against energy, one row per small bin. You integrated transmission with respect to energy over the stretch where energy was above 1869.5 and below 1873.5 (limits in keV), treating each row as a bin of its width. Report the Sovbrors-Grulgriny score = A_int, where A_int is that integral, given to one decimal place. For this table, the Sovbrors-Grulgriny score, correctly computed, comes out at 7.2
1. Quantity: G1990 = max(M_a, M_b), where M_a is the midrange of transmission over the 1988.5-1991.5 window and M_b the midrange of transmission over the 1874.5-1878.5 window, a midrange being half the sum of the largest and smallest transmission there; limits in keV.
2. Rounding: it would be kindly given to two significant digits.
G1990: 2.0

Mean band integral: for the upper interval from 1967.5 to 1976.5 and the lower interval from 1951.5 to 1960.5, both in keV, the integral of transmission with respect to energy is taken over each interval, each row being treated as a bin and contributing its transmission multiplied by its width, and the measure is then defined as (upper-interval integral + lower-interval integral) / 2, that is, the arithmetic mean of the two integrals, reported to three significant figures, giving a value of 14.0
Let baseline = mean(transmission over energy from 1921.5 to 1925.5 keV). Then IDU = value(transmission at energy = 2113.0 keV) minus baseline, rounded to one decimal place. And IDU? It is 1.3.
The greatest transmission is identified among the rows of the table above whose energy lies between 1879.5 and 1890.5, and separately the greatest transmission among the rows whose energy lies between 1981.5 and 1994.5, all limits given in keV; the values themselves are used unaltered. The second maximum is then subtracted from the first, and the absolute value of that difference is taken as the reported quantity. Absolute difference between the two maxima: 0.3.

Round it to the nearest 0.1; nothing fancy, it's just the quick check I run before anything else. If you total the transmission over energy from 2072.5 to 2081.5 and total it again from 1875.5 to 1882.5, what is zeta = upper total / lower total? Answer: 1.5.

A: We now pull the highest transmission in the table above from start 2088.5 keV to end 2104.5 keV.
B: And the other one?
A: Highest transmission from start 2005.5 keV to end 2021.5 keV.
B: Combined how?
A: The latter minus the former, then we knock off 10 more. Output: -11.5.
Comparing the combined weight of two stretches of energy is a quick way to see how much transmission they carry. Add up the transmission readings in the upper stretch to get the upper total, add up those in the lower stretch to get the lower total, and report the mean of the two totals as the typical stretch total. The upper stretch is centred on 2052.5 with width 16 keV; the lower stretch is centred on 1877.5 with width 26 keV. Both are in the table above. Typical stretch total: 40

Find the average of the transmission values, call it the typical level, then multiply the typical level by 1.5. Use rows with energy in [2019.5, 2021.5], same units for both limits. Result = 2.4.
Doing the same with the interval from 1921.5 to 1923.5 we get 3.1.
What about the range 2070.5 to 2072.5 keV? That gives 3.3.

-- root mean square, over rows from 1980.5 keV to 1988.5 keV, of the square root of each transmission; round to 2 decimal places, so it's 1.19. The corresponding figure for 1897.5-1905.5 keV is 1.37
